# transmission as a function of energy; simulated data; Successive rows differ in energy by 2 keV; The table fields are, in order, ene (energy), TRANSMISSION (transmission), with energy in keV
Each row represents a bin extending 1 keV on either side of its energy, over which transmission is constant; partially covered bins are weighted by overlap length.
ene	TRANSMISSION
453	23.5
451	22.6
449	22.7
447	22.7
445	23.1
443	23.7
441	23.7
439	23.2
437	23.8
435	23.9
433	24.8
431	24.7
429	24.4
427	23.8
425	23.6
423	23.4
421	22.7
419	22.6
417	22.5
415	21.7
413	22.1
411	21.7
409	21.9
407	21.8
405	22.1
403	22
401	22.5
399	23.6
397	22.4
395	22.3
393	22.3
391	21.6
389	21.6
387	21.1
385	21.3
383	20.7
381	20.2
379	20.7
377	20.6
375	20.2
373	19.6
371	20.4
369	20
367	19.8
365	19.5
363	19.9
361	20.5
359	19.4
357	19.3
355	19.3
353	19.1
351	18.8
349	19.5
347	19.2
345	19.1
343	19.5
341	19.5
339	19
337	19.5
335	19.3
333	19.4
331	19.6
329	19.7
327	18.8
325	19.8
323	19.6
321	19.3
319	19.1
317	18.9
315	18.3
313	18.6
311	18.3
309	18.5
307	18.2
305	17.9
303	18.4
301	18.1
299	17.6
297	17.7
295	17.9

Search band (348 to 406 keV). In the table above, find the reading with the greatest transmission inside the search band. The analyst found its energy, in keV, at 399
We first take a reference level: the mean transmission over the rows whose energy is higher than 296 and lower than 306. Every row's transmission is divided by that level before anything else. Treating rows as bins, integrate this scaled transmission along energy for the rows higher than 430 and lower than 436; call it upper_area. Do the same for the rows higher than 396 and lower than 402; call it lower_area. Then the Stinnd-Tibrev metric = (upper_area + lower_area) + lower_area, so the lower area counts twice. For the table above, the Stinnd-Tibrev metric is 23.5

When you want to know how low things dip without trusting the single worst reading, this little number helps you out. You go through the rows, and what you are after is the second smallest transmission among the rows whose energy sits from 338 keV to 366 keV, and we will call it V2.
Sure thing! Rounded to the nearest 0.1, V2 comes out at 19.0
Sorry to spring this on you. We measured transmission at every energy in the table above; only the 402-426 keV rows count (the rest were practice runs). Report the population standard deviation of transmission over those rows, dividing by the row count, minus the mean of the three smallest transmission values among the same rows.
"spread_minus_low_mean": -21.1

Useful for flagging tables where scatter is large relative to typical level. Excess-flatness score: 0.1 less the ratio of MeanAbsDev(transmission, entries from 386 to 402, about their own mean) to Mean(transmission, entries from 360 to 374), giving 0.072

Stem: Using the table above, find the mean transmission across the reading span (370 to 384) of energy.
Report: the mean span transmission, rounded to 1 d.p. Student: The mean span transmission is 20.3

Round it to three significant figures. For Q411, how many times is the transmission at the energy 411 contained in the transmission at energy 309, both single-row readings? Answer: 0.853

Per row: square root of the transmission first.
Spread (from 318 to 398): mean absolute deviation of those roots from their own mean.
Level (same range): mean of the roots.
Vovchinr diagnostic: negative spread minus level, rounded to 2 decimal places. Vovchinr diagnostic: -4.56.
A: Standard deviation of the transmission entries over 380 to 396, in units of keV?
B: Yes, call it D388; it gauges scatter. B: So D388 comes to 0.7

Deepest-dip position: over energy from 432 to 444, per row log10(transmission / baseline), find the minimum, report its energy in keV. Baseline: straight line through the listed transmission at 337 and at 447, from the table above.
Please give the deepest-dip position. 439 keV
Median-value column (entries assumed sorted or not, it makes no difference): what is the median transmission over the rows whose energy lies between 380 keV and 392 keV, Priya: 21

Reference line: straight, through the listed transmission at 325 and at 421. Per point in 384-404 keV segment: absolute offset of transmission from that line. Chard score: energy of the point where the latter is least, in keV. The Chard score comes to 389 keV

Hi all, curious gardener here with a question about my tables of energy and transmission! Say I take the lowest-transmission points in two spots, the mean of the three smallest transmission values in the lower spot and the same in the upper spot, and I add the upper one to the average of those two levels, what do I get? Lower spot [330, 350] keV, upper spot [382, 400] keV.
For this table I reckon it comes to 41.1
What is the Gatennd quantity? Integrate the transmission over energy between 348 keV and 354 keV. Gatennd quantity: 115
